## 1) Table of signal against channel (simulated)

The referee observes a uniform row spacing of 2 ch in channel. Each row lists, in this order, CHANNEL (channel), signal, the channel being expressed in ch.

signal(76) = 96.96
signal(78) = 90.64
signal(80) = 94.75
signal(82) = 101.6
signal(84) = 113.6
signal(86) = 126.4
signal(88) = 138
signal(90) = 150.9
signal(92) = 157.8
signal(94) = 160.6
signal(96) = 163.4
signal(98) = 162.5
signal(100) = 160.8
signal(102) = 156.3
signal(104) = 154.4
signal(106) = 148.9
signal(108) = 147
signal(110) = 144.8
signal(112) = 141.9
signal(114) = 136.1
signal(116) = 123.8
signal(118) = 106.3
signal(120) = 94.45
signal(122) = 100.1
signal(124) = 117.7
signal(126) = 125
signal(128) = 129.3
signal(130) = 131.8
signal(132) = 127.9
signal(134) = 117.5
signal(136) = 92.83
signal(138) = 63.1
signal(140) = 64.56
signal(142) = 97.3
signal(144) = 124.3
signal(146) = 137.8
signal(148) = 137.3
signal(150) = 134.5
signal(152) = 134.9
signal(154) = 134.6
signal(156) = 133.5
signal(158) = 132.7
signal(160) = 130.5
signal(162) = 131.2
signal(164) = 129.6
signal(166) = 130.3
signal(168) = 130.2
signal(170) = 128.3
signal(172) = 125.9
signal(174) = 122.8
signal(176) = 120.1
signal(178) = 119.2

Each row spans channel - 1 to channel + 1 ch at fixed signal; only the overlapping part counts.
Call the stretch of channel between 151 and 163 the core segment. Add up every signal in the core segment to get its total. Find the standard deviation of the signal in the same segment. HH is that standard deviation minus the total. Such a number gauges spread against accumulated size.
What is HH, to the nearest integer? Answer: -796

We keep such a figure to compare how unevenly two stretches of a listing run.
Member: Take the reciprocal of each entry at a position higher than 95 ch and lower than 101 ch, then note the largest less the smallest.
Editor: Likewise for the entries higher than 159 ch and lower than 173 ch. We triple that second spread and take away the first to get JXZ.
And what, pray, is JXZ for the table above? 0.001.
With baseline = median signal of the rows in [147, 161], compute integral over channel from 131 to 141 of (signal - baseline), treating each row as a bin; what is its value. -413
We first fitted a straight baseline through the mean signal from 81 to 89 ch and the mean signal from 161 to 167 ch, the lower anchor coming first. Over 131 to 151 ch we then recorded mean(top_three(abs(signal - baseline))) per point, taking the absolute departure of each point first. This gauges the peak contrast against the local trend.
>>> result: 53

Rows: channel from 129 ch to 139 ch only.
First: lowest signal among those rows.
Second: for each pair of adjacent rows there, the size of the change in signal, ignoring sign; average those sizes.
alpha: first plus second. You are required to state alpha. 80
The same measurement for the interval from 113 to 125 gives 107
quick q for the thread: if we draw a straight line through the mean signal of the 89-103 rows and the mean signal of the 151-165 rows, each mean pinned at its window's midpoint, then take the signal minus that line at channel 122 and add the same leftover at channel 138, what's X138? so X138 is -126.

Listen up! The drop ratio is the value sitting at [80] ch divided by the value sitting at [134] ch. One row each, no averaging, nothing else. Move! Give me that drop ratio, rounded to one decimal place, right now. 0.8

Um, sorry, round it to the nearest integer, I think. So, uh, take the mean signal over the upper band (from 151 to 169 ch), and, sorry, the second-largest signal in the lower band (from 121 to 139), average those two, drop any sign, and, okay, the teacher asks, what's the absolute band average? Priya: 131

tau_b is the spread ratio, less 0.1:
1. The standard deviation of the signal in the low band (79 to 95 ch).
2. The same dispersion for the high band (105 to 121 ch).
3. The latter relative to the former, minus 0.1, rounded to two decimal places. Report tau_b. 0.70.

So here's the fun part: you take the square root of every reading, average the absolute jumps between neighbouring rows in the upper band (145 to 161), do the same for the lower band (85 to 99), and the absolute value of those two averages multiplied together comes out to 0.013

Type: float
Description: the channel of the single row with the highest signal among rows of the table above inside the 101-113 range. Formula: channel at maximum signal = 102 ch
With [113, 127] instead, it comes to 114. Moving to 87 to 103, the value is 96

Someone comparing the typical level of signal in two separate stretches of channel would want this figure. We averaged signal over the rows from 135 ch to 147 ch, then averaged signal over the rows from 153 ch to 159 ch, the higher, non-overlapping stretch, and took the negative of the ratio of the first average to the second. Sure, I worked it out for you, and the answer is -0.72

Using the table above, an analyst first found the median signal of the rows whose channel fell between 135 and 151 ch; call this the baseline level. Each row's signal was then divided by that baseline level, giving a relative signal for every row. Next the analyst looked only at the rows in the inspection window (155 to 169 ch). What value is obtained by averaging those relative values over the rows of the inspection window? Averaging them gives 1.18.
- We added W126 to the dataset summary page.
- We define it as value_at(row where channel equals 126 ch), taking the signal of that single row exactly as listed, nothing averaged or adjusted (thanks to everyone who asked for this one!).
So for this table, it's 125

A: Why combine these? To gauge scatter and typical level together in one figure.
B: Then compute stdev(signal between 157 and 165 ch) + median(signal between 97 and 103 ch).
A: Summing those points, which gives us 162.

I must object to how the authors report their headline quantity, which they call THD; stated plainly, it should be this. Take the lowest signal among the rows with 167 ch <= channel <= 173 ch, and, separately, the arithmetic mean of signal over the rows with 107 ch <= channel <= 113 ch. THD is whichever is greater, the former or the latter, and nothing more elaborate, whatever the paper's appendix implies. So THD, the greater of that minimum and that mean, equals 145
